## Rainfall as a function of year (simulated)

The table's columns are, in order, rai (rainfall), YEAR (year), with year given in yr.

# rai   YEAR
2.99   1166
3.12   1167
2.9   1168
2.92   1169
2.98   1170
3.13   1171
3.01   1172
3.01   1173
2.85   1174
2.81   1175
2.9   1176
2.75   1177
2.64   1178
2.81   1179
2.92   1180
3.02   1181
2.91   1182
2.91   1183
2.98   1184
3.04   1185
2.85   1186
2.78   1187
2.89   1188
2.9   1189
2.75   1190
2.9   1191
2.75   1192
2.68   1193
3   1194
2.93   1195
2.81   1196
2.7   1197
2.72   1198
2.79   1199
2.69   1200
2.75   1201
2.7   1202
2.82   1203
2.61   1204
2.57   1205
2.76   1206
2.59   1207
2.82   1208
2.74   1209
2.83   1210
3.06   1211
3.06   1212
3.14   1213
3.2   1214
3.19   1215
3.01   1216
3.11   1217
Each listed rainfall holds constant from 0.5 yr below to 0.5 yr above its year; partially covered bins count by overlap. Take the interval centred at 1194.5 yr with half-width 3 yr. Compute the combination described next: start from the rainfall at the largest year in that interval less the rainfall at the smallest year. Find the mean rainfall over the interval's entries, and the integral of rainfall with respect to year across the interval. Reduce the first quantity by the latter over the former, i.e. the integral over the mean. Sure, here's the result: -6.05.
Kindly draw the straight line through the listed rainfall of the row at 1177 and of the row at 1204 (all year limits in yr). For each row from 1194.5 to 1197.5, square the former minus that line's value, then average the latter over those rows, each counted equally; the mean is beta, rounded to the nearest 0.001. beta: 0.034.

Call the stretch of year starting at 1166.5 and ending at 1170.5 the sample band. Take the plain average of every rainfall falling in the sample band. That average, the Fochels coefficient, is 2.98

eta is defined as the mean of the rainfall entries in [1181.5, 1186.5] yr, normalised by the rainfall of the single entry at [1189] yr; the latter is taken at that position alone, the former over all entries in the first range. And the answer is 1.01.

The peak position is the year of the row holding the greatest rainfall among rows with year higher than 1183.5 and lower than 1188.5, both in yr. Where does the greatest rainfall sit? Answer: 1185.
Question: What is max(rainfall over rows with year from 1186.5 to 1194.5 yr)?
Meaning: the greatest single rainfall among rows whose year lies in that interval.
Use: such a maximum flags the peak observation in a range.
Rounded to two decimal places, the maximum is 3.00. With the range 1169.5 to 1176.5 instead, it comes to 3.13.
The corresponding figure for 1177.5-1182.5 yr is 3.02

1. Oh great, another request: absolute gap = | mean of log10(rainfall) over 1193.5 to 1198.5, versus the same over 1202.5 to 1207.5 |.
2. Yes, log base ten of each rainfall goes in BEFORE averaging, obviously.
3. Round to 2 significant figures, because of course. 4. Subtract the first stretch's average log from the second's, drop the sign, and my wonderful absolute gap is 0.026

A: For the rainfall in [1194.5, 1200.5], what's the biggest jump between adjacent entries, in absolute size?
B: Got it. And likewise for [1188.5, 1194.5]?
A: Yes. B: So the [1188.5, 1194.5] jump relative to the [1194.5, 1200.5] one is 2.67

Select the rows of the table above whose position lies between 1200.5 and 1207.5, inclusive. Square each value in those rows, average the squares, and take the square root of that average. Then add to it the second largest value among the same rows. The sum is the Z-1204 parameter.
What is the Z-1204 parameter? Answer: 5.45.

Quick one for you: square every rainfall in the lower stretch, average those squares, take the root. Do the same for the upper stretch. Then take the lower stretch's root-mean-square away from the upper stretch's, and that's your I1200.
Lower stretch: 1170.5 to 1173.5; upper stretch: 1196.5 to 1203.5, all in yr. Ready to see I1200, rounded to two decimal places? -0.31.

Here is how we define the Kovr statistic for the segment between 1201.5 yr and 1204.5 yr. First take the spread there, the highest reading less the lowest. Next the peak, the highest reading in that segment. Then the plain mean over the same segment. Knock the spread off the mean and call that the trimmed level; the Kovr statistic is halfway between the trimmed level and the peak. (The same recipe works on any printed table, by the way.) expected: 2.66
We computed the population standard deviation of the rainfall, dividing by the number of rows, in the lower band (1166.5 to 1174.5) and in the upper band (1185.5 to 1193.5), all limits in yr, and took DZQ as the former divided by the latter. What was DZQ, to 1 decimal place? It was 1.2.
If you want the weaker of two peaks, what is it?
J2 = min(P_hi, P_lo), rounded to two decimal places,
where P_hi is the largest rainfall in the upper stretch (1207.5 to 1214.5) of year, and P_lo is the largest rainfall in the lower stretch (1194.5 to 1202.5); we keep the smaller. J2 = 2.93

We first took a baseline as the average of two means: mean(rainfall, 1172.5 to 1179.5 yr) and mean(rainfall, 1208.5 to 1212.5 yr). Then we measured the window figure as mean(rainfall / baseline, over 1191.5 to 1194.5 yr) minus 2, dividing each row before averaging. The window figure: -1.02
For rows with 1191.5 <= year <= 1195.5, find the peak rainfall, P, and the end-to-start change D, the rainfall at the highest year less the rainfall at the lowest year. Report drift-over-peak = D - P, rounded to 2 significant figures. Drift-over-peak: -2.8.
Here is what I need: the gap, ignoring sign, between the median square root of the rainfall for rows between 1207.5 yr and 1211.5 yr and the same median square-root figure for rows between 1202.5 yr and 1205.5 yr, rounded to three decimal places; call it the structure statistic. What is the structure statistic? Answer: 0.065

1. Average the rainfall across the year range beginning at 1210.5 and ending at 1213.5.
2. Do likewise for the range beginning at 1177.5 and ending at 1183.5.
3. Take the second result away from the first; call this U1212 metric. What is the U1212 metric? 0.218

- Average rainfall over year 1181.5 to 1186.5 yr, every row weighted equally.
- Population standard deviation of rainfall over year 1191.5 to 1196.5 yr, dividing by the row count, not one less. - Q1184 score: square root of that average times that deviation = 0.59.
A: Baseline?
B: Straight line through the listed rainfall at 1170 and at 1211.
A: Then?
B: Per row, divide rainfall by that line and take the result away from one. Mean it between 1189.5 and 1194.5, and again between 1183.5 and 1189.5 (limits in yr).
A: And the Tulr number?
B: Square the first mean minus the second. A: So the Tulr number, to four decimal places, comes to 0.0011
